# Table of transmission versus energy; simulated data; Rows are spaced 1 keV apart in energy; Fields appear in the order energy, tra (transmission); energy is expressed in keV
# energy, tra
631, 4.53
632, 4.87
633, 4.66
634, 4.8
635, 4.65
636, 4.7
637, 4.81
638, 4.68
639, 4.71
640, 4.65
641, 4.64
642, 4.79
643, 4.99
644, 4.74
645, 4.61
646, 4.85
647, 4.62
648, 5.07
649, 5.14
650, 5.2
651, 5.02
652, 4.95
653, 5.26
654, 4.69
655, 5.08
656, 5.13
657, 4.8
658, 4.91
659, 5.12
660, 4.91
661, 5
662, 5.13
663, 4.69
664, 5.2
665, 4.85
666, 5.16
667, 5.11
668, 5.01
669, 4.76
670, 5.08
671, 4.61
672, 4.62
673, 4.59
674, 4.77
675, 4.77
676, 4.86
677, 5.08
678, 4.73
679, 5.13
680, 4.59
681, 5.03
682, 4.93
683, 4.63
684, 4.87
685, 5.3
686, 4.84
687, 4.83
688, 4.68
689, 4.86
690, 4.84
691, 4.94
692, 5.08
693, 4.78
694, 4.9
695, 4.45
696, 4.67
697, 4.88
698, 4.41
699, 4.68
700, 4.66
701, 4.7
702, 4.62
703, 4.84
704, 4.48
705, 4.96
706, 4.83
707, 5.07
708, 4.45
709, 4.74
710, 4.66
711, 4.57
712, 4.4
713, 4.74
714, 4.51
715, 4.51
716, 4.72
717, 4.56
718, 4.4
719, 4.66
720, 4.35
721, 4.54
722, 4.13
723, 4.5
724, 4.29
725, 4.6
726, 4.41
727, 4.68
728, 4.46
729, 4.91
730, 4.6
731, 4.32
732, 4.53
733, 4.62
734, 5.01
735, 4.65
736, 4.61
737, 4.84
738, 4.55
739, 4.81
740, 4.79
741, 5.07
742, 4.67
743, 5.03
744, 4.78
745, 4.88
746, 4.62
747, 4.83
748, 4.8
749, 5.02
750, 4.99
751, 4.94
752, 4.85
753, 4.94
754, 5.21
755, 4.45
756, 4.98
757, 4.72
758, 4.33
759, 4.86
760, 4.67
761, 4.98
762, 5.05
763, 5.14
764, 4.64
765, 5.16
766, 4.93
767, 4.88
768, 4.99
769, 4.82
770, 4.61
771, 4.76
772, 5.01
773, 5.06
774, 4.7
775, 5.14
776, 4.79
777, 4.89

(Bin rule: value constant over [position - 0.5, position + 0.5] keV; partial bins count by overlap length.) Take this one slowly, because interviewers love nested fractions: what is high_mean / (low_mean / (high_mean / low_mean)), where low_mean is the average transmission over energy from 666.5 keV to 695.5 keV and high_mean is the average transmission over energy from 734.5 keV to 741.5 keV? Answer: 0.963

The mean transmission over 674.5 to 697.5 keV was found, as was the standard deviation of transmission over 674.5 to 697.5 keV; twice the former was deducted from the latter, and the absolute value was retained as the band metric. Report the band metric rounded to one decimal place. 9.5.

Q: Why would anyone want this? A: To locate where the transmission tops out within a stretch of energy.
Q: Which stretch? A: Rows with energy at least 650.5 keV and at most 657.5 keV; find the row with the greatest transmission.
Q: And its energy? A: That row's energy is 653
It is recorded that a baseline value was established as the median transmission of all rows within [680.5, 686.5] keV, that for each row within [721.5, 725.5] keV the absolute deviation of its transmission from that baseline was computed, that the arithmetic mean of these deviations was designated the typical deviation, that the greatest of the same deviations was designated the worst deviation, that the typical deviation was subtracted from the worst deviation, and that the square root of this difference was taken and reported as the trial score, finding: 0.50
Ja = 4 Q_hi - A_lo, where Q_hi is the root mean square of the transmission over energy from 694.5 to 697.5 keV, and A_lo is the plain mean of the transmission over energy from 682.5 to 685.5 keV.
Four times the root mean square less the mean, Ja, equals 13.7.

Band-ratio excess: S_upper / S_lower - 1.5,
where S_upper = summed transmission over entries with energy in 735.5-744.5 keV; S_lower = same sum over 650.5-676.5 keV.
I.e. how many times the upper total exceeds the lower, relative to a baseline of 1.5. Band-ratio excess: -1.2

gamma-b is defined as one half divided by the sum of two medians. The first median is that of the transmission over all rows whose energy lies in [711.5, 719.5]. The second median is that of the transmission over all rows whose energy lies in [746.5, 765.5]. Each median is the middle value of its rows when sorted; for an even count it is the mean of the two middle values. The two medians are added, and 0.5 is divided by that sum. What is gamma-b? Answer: 0.0528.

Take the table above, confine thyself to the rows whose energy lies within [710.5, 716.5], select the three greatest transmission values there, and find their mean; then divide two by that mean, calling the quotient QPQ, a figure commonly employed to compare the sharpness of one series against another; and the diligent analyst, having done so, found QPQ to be 0.428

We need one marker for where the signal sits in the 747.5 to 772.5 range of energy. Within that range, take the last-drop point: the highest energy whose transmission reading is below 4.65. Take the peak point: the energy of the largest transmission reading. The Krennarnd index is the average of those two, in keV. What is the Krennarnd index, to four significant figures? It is 762.0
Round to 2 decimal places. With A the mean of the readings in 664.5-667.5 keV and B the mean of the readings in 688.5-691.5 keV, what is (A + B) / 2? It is 4.96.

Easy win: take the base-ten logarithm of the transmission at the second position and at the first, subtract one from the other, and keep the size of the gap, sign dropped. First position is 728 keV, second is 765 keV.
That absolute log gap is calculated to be 0.063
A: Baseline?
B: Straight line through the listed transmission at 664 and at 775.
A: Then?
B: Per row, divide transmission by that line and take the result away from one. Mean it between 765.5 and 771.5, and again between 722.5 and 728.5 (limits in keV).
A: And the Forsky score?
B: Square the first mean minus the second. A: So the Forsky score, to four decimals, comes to 0.0049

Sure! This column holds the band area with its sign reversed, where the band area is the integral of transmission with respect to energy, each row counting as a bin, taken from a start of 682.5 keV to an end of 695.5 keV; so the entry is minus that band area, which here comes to -63.0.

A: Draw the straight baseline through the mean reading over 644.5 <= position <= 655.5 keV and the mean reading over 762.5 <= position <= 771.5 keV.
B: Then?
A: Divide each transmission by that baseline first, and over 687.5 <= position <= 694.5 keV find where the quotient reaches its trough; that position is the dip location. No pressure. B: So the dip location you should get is 688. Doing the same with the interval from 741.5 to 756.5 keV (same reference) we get 755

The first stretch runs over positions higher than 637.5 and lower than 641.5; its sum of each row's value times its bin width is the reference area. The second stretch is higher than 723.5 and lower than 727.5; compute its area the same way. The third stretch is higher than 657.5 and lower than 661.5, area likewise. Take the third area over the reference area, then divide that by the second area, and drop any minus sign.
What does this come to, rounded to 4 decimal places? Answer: 0.0594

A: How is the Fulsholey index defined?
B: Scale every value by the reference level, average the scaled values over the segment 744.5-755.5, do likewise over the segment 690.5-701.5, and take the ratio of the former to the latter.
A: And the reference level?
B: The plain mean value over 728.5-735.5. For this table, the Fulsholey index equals 1.03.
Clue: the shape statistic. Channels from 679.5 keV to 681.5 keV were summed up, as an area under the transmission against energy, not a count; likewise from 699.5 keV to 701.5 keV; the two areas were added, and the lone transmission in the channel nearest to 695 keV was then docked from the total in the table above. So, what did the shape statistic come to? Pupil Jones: 14.5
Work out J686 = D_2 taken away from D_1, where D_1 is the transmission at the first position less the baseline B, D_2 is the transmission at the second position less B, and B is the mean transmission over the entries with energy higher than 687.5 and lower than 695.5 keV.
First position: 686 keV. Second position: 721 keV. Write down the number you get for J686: 0.30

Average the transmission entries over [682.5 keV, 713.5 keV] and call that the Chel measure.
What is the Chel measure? 4.75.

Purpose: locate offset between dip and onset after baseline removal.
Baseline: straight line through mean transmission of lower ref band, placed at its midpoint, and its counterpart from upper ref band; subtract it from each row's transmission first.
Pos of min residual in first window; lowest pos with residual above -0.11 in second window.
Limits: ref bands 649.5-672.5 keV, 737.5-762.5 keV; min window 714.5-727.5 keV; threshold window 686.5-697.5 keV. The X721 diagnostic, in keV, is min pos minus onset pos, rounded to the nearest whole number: 35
